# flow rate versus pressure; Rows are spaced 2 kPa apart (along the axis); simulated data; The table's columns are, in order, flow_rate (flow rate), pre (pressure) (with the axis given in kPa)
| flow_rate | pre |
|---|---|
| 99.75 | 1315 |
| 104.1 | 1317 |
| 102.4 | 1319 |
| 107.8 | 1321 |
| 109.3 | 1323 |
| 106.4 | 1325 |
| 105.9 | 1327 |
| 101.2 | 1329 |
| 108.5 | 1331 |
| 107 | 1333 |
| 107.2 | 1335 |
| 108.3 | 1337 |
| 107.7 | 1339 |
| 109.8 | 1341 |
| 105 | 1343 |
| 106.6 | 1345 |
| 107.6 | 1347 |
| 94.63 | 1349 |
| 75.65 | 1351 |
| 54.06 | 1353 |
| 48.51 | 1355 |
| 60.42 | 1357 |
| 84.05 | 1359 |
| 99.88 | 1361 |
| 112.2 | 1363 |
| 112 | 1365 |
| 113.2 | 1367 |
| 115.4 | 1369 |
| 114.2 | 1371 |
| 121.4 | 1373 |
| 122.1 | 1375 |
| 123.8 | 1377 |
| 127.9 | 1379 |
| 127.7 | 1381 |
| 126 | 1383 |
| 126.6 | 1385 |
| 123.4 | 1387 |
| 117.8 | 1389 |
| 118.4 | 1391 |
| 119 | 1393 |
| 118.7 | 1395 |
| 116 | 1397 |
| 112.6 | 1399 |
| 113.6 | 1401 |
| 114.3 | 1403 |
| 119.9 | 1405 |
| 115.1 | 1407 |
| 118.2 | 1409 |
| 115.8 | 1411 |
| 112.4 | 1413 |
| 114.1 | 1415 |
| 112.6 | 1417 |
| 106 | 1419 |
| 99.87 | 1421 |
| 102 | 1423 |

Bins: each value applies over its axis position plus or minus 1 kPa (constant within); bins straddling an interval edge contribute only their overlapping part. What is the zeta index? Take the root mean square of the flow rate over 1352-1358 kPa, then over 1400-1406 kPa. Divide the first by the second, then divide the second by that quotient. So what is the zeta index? 247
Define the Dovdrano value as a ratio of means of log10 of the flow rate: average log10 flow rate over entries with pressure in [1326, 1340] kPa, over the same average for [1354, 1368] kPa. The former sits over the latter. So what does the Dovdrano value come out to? 1.05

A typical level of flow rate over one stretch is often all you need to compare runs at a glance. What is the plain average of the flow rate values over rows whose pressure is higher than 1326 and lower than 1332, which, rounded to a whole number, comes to 105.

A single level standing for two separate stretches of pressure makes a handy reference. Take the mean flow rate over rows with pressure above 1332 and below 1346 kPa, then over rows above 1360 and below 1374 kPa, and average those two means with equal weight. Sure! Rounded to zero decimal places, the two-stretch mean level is 110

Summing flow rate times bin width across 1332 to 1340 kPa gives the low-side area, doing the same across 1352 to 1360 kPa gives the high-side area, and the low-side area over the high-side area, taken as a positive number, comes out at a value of 1.74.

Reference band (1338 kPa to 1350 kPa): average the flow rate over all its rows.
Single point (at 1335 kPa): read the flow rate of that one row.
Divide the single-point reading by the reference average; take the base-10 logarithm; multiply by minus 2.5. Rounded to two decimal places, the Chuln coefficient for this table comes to -0.02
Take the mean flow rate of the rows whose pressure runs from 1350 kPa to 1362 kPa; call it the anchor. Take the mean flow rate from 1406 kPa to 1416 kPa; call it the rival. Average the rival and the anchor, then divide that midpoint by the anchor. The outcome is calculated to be 1.32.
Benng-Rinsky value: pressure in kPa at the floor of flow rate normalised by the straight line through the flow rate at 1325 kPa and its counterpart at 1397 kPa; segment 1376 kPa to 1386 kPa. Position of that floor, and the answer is 1377 kPa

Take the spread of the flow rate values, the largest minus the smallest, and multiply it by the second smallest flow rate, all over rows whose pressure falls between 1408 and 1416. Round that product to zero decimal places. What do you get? 662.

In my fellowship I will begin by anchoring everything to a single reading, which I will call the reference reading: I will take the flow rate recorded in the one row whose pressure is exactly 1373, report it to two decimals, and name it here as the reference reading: 121.40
